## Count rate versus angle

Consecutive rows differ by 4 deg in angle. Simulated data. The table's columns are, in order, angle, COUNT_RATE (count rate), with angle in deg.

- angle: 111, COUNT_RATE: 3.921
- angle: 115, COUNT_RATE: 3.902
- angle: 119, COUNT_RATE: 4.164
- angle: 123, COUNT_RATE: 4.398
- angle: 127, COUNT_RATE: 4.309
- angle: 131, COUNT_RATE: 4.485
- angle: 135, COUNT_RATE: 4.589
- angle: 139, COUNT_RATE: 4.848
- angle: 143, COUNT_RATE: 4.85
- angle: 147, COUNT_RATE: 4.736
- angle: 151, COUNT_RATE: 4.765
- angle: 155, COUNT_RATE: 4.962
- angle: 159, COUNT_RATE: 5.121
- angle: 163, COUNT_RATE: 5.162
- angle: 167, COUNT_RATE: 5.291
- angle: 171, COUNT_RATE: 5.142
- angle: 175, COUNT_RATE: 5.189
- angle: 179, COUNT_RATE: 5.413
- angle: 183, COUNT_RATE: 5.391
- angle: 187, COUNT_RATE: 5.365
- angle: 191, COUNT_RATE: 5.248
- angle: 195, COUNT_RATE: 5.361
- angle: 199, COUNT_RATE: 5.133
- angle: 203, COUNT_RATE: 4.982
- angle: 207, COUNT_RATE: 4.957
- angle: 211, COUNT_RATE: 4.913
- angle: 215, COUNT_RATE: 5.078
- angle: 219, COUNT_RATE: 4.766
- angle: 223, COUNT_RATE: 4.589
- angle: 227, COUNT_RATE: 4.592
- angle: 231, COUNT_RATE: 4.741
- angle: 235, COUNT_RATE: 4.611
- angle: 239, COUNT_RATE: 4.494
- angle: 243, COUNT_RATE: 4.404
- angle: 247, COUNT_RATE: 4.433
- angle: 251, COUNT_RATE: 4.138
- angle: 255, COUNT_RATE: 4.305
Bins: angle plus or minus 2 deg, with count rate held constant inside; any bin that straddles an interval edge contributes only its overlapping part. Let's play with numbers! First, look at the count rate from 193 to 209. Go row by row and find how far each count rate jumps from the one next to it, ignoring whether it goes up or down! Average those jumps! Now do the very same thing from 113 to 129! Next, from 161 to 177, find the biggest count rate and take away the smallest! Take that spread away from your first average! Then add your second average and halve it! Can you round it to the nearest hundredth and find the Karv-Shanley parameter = 0.09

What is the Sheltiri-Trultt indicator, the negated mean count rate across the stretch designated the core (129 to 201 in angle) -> -5.06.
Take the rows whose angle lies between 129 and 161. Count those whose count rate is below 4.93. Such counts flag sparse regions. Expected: 6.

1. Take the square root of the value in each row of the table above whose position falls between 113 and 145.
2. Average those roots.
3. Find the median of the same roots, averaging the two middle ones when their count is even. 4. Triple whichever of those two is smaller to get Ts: 6.32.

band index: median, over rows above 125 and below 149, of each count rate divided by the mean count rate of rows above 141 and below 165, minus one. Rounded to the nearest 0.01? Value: -0.05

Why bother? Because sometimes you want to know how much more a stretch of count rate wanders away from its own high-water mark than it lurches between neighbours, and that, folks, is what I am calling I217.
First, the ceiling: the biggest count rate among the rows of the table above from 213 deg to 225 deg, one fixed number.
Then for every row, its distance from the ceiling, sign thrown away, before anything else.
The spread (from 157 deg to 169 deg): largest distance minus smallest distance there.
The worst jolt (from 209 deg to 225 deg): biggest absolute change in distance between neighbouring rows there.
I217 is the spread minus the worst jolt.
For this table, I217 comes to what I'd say -0.14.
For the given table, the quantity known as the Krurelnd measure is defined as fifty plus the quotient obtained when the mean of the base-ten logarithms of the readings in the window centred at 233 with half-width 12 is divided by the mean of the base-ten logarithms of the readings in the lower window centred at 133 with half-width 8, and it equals 51.0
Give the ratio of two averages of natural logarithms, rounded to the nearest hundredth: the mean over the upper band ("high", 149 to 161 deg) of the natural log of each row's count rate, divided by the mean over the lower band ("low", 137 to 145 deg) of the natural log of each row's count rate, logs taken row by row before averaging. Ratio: 1.01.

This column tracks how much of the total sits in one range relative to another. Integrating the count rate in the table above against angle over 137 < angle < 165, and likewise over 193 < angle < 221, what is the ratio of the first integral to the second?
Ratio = 0.98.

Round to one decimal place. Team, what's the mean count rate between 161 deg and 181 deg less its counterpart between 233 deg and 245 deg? 0.7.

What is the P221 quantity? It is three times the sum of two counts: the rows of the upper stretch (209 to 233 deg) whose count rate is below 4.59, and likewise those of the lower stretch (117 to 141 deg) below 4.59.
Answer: 18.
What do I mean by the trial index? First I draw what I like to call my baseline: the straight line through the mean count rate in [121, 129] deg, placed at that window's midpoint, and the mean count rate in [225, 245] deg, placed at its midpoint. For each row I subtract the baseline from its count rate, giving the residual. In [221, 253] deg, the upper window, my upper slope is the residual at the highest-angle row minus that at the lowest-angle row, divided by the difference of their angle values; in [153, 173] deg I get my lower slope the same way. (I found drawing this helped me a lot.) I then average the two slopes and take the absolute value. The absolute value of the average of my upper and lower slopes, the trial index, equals 0.004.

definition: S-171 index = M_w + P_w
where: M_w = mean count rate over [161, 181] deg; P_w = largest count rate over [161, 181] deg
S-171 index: 10.7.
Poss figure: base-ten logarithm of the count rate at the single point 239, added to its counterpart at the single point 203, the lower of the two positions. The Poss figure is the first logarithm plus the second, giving 1.35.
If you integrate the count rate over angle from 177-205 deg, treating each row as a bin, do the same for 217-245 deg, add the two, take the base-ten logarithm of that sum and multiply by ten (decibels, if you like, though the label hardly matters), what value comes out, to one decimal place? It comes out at 24.4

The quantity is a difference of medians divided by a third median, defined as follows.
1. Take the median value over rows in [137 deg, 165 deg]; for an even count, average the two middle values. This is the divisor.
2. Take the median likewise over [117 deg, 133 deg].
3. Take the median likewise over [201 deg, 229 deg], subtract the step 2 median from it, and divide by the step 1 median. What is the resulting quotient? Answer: 0.115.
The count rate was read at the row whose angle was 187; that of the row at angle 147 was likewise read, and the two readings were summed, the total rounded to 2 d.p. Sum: 10.10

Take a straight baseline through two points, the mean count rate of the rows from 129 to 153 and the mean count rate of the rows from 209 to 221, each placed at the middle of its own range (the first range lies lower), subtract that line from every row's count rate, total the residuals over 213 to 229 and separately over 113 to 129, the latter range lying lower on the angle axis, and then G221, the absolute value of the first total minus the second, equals 1.13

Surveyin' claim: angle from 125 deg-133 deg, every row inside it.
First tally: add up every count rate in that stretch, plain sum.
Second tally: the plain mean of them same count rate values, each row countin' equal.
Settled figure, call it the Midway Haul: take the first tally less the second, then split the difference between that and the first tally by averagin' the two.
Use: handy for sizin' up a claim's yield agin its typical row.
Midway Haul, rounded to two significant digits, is 6.6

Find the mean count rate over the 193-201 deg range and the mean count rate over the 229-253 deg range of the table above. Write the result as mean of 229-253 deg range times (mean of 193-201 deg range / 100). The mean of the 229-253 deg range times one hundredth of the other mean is 0.235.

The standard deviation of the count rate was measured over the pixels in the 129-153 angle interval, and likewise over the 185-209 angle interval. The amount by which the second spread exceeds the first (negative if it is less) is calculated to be 0.03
